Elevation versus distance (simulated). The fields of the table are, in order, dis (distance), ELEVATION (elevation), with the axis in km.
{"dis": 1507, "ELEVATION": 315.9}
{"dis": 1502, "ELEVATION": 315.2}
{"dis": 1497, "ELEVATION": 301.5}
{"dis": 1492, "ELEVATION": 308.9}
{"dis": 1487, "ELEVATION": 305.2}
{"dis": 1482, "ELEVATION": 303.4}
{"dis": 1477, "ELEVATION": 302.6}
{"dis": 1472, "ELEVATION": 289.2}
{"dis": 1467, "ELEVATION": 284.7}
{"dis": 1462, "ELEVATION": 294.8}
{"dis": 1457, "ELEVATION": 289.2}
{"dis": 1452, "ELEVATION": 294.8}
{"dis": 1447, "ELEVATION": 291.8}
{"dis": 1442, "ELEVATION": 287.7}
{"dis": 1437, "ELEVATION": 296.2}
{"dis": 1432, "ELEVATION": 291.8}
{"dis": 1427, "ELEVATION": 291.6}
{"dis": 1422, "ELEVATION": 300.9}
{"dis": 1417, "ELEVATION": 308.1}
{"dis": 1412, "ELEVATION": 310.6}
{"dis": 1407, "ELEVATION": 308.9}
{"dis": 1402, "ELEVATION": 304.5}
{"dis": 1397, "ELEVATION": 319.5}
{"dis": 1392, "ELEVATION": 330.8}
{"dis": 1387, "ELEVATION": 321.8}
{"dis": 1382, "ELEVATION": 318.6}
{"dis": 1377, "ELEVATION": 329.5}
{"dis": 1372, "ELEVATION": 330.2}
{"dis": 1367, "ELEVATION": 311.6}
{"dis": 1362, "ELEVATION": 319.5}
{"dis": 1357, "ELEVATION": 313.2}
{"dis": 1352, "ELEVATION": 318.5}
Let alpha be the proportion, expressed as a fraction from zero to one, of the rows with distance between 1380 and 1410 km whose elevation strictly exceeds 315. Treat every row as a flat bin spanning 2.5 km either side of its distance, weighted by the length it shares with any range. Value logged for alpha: 0.67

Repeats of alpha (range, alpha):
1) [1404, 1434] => 0.00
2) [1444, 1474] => 0.00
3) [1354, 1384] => 0.67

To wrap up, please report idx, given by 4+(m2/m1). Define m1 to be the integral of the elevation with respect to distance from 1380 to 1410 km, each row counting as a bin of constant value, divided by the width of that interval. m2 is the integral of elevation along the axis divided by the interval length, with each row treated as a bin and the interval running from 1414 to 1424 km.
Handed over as 4.96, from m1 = 317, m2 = 305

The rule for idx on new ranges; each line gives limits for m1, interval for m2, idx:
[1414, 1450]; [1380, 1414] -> 5.07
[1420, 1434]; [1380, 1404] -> 5.08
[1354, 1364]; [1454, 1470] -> 4.92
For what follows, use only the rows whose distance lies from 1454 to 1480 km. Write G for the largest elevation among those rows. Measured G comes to 302.6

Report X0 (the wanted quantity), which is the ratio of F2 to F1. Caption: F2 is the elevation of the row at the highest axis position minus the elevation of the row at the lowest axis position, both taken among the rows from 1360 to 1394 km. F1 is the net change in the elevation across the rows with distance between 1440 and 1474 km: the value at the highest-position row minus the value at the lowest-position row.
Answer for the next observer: 7.5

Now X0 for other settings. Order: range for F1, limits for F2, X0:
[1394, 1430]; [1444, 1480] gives -0.4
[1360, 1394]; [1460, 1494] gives 1.2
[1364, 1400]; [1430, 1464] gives 0.4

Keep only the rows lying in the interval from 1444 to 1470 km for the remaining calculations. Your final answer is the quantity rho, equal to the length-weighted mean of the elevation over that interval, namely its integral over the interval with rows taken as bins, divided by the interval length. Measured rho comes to 291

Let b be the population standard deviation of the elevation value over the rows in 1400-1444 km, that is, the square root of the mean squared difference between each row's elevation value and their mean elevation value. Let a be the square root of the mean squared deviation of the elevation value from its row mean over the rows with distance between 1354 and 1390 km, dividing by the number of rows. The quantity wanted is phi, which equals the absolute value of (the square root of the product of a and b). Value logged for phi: 7.34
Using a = 6.70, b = 8.0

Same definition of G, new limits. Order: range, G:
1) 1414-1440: 308.1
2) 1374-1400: 330.8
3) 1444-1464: 294.8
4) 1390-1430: 330.8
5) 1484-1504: 315.2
